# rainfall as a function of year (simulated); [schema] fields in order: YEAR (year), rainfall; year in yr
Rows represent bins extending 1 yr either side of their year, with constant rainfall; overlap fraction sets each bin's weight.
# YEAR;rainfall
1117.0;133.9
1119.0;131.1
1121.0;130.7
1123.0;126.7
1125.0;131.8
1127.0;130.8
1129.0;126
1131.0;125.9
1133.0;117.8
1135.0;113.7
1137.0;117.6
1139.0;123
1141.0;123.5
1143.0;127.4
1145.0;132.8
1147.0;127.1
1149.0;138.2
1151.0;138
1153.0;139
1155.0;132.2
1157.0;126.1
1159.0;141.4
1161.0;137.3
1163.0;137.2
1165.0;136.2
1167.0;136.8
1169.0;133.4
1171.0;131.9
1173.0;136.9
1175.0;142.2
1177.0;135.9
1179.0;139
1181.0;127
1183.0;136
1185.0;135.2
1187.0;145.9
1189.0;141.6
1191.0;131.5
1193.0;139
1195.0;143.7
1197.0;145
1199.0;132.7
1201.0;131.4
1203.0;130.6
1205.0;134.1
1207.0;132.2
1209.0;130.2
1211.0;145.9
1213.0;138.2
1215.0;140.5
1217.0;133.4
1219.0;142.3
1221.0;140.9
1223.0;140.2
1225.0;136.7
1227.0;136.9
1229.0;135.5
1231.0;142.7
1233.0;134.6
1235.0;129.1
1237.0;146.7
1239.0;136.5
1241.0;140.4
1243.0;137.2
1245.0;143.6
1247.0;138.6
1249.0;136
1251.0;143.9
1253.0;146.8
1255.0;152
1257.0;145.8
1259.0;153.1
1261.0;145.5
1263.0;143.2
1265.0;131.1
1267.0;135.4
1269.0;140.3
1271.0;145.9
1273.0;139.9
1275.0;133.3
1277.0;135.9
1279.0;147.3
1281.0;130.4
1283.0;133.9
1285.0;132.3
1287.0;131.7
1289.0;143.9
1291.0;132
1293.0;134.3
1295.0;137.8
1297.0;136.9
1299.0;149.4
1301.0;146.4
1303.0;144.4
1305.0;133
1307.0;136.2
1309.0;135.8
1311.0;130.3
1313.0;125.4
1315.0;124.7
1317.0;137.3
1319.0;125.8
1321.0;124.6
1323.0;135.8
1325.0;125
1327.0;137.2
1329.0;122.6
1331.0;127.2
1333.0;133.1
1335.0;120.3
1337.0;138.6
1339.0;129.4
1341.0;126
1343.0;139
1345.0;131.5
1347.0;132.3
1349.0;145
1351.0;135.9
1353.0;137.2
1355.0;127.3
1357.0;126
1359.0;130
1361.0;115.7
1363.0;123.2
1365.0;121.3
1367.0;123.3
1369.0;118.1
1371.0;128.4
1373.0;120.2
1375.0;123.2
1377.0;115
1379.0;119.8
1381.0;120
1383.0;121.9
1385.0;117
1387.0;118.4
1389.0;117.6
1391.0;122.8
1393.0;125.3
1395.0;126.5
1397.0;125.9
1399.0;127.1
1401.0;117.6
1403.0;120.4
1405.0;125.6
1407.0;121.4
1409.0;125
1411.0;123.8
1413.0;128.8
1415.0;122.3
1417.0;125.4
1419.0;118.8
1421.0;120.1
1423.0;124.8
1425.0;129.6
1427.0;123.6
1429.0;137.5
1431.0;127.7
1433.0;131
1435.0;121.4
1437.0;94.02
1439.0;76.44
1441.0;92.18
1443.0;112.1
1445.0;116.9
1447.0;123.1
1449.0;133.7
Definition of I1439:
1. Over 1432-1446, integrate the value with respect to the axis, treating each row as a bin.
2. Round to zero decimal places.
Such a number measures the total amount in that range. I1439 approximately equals 1488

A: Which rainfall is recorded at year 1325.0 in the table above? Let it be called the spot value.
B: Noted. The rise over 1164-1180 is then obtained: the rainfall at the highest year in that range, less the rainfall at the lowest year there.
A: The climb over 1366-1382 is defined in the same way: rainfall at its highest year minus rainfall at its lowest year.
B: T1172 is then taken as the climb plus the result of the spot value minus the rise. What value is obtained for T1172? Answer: 119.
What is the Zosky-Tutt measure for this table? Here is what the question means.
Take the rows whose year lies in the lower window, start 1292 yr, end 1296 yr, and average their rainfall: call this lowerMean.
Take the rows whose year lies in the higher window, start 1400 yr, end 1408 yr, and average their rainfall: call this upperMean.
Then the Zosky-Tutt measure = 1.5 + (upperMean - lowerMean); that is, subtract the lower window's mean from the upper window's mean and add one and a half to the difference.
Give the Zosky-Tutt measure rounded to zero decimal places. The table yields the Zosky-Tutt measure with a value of -13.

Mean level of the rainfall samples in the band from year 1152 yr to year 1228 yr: 137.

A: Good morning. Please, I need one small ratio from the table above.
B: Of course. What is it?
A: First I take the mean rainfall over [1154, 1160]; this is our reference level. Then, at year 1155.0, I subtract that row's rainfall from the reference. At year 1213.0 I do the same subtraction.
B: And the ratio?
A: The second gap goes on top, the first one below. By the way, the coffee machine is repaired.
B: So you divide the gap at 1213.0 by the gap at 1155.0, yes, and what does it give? -4.8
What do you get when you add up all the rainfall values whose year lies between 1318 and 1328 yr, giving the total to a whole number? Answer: 648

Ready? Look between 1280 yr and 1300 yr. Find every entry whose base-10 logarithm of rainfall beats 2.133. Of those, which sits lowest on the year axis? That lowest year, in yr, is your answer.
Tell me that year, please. 1289.0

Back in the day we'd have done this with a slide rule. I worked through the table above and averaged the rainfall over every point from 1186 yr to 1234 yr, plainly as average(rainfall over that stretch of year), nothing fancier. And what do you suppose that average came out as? 138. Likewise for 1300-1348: 132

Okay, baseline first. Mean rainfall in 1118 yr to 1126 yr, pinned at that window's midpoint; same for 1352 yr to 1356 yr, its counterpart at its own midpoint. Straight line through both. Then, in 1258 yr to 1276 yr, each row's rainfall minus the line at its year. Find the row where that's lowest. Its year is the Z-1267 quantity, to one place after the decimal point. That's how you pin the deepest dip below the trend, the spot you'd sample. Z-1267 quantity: 1265.0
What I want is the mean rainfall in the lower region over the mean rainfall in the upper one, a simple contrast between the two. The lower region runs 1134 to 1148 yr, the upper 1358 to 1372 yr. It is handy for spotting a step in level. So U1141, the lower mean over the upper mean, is 1.01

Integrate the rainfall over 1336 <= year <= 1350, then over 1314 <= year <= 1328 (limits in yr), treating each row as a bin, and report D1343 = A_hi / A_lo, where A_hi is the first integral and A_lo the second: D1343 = 1.03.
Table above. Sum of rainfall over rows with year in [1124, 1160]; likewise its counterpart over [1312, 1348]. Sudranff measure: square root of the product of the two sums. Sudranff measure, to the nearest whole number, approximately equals 2324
